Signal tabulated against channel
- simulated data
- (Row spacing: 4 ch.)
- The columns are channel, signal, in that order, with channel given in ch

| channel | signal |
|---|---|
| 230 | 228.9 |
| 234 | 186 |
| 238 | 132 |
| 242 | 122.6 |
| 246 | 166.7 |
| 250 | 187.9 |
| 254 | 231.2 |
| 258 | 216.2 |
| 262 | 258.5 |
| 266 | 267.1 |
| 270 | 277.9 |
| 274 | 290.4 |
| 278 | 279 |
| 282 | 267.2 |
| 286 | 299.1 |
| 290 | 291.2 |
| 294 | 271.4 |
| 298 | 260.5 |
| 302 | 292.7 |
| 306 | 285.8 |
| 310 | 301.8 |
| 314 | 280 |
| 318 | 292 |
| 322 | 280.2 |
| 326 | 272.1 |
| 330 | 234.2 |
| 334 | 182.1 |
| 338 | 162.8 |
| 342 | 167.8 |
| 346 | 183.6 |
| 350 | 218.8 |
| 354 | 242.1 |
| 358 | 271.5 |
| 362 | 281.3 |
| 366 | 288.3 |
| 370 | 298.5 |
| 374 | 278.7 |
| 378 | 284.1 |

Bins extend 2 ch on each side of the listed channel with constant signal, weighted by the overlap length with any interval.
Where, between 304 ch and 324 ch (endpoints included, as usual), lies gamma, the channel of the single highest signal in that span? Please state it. 310 ch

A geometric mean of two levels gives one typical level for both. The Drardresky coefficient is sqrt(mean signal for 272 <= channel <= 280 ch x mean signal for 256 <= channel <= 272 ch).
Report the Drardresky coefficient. 269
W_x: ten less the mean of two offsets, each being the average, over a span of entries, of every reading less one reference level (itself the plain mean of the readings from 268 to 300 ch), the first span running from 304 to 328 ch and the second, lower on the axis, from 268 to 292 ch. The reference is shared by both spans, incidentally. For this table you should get 5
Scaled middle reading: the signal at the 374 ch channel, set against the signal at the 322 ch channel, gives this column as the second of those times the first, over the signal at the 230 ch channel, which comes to 341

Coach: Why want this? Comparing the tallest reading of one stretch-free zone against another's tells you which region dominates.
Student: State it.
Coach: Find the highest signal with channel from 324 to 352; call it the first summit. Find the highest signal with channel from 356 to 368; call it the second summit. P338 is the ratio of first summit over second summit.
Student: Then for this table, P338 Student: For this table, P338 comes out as 0.94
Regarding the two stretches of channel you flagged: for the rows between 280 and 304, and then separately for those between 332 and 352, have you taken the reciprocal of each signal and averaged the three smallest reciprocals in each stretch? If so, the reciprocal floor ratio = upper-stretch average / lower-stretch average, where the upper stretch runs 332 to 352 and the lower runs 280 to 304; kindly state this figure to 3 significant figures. 1.52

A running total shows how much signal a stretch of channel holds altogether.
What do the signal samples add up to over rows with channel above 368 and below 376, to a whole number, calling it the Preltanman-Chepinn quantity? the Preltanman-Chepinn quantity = 577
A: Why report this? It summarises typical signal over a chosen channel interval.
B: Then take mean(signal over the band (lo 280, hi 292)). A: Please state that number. 286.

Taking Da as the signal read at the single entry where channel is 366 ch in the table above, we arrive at 288.3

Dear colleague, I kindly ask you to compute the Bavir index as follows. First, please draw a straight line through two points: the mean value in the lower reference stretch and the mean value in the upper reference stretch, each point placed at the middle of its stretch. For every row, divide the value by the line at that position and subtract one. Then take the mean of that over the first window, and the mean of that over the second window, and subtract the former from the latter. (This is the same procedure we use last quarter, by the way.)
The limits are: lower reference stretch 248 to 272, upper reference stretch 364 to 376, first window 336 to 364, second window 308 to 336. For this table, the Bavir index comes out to 0.21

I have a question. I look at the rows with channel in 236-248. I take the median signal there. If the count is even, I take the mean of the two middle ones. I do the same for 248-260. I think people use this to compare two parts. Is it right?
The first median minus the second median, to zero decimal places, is -84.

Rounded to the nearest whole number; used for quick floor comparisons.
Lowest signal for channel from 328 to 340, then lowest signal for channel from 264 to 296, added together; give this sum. 430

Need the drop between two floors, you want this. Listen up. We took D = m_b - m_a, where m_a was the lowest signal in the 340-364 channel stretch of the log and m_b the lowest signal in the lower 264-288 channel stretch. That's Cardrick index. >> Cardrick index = 99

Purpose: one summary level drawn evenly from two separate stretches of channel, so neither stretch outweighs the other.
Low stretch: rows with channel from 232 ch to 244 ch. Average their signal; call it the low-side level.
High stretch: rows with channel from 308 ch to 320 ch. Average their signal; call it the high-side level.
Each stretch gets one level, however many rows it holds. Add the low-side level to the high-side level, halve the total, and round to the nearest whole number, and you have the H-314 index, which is 219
